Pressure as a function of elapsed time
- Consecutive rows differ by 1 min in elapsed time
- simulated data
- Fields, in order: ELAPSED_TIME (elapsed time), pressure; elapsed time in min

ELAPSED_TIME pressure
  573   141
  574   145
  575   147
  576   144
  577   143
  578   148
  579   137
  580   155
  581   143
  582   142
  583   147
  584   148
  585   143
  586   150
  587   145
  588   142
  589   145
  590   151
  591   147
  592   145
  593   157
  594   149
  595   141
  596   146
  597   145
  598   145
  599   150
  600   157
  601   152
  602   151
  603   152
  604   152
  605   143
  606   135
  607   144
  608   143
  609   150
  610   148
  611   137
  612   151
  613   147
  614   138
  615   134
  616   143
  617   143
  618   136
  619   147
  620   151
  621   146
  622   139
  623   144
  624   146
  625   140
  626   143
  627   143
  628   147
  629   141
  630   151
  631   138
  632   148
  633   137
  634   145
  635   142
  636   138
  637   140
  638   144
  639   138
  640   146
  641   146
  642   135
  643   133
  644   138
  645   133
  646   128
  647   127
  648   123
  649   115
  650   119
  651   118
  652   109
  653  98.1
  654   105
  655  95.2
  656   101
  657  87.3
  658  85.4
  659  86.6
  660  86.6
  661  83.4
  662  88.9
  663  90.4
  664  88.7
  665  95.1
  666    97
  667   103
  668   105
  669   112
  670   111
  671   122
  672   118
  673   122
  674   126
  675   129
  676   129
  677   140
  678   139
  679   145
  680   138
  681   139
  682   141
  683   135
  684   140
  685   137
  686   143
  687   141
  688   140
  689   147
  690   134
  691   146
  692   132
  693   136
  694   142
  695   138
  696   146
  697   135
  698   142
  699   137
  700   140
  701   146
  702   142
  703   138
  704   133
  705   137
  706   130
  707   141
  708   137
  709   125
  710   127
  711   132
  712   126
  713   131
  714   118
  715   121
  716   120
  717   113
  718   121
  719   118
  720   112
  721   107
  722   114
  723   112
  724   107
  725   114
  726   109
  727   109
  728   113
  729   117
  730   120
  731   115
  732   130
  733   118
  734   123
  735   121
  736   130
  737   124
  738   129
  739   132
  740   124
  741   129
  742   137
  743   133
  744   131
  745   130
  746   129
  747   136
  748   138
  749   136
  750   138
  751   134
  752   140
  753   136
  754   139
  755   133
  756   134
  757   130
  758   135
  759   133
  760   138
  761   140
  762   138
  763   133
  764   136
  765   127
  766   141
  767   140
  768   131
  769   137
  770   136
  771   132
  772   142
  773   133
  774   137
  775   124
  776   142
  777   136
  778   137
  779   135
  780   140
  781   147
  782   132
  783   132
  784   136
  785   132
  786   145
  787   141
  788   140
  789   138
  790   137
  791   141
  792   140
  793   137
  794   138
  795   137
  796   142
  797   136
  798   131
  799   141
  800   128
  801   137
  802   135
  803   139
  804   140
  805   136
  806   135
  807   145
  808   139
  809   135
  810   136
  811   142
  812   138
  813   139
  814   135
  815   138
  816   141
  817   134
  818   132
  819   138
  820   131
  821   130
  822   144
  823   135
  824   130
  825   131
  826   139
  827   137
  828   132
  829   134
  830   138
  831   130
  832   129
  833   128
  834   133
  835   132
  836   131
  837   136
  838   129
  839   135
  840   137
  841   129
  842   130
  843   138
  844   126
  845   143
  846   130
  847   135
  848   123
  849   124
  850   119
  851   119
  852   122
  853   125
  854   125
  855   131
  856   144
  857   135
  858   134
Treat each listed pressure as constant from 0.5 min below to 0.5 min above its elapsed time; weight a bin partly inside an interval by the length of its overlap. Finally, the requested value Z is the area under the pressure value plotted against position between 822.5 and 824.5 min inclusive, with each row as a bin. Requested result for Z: 265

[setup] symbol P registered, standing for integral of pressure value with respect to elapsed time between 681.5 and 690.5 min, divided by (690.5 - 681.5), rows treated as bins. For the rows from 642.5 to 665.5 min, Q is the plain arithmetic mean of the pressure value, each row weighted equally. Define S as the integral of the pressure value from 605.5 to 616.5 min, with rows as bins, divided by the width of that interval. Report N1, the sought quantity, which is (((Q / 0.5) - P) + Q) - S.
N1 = 35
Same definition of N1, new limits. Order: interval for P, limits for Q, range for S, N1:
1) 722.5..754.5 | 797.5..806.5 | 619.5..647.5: 140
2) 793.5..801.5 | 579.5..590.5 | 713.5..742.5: 184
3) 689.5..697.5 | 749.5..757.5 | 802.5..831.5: 132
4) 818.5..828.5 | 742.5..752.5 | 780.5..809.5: 131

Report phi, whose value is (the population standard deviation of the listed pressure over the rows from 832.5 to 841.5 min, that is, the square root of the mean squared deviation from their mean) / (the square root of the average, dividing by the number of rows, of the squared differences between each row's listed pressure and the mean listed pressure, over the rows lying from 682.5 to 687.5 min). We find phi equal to 1.1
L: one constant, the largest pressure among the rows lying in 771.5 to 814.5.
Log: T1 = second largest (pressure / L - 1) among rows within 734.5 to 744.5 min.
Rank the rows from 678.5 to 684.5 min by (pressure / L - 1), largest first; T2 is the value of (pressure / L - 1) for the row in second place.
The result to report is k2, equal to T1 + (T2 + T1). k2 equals -0.23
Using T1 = -0.10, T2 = -0.04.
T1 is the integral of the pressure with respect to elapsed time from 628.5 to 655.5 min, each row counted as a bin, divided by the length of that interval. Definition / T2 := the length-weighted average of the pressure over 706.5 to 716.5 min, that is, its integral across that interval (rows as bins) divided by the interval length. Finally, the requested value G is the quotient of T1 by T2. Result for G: 1.02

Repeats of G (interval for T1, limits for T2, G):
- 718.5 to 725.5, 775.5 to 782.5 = 0.81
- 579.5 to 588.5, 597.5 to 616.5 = 1.00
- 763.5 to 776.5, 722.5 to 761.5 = 1.06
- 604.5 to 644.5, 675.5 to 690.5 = 1.02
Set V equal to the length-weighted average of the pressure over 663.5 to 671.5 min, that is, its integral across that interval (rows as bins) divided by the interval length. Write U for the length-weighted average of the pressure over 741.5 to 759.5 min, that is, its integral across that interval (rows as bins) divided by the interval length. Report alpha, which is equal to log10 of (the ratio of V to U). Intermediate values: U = 135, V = 104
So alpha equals -0.11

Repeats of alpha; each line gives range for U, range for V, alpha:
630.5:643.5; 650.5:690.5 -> -0.08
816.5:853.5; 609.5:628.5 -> 0.04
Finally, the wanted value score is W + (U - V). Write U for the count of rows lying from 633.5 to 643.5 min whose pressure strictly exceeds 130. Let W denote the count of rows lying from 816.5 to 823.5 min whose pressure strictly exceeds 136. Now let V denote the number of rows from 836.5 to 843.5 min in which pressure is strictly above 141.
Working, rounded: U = 10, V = 0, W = 2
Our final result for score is 12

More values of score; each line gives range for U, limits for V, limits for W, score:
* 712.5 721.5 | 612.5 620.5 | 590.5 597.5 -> 3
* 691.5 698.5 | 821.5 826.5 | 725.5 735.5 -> 6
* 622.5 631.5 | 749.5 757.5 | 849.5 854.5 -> 9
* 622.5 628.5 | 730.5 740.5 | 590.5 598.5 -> 14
